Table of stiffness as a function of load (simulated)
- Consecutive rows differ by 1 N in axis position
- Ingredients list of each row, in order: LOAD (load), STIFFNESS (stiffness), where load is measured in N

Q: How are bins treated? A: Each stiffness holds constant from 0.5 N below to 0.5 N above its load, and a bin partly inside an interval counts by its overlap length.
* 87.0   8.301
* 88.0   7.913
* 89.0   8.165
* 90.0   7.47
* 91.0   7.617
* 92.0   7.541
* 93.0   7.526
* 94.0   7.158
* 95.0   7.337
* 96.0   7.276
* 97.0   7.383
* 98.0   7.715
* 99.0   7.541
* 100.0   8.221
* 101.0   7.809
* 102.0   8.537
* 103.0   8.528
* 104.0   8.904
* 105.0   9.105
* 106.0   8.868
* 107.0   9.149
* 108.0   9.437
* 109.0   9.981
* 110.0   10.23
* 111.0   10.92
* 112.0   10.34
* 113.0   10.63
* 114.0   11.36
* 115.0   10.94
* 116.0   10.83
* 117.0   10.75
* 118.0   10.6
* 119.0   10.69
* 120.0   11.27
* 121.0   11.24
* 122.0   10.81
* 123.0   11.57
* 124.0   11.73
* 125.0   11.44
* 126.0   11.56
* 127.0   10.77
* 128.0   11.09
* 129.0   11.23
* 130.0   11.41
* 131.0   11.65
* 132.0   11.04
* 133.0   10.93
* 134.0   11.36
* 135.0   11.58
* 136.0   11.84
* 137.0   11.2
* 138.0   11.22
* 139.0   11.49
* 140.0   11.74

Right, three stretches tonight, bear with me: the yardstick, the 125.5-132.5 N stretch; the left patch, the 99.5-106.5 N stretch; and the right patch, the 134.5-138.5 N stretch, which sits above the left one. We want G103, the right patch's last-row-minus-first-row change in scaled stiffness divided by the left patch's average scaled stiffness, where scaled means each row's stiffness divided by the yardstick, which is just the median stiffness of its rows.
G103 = -0.04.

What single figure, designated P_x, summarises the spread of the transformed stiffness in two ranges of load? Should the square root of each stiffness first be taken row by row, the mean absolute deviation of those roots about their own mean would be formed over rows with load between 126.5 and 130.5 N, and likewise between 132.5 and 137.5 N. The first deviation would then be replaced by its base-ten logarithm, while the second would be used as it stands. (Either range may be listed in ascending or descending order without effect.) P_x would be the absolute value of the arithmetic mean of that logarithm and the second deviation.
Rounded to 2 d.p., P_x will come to 0.75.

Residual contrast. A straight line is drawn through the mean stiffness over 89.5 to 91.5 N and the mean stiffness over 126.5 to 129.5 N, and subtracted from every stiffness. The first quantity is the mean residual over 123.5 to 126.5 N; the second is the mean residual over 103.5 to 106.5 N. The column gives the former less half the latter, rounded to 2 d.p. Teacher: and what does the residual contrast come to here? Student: 0.79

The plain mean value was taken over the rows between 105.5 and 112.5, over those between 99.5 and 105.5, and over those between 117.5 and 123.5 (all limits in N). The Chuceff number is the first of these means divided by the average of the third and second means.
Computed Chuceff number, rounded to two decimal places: 1.01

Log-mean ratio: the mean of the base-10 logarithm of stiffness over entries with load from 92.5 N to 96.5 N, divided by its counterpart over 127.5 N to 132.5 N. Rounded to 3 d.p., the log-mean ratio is 0.822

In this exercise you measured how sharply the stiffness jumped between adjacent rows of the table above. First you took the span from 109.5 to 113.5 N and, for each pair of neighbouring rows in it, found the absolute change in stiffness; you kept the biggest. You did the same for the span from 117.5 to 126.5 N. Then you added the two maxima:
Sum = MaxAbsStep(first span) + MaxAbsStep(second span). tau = 1.45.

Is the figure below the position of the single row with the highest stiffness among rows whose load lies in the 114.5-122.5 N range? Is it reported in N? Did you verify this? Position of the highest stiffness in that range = 120.0 N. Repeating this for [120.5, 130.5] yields 124.0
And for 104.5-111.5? 111.0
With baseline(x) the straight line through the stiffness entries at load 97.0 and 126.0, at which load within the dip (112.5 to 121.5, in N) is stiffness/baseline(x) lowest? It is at 119.0 N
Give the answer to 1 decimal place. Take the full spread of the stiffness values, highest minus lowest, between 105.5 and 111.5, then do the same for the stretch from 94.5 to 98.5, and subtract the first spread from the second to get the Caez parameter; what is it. -1.6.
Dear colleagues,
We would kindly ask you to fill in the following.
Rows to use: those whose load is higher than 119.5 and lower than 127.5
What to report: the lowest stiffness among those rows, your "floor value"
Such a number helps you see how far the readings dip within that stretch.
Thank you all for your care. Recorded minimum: 10.77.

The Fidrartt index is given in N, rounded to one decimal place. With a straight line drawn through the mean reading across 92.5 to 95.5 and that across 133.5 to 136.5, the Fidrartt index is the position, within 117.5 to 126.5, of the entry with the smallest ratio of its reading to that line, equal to 122.0 N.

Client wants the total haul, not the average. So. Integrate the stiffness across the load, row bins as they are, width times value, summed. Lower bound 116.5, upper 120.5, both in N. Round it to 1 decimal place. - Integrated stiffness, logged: 43.3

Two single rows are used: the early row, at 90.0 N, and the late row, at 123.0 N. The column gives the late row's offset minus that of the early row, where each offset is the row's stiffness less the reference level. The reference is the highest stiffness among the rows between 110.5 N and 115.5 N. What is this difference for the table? 4.1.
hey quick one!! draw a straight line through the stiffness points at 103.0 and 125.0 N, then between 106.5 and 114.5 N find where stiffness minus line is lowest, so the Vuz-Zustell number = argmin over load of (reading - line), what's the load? 107.0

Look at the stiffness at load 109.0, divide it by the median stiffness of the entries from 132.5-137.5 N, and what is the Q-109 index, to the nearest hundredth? 0.88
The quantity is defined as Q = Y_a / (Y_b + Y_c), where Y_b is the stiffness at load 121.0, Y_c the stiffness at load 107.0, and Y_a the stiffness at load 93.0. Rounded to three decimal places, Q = 0.369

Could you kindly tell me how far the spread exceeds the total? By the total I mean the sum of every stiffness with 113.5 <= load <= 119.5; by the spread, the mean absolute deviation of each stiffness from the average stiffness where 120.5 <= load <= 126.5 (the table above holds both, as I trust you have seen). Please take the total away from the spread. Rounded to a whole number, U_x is -65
